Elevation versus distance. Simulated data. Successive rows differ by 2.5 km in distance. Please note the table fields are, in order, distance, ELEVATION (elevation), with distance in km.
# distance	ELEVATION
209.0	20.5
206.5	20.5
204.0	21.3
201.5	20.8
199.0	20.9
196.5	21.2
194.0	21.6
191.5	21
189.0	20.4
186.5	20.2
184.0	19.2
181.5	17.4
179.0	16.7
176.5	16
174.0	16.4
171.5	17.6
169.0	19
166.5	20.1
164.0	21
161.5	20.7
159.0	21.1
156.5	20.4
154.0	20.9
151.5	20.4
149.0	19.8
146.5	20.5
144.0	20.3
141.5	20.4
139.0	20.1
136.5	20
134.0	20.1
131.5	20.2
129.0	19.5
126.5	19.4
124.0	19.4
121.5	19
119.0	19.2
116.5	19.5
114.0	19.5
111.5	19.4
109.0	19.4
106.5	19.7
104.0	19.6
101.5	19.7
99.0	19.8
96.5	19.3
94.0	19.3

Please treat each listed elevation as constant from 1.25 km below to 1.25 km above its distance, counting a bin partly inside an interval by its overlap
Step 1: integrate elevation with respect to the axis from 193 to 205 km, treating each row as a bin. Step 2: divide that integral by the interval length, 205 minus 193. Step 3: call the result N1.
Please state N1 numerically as 21.1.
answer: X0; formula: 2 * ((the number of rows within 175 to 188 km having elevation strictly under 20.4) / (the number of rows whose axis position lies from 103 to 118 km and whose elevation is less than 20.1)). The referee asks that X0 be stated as 2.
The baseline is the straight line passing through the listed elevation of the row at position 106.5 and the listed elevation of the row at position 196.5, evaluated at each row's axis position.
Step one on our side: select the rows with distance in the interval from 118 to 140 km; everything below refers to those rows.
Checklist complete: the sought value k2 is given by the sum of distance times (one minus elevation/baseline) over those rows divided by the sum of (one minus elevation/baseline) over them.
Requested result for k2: 124.8 km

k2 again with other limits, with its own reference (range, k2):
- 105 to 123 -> 116.9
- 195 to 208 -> 203.6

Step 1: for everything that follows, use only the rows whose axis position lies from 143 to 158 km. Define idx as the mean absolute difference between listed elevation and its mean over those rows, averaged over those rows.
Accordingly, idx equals 0.22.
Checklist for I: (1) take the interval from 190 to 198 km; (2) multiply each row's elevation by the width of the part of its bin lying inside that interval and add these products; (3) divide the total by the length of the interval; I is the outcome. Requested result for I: 21.2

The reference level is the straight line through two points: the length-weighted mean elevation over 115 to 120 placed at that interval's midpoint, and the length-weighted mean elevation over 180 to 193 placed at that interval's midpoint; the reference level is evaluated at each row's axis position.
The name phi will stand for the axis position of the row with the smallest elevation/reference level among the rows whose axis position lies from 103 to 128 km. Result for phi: 121.5 km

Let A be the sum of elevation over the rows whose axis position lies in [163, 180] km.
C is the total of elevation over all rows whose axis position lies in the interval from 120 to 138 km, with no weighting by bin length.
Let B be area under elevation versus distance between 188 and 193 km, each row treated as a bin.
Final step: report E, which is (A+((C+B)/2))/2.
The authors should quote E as 124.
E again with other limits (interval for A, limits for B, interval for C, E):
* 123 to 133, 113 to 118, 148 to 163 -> 94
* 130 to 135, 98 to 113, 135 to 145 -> 114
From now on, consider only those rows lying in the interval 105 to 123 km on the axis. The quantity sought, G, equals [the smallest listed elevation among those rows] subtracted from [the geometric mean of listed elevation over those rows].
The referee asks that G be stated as 0.4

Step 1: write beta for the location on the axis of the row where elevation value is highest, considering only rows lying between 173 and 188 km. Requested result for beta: 186.5 km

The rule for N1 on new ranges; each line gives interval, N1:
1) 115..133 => 19.5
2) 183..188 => 19.8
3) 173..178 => 16.2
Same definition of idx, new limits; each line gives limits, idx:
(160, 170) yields 0.65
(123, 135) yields 0.34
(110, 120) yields 0.10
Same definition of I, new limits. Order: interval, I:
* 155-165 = 20.8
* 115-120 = 19.4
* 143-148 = 20.4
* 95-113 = 19.6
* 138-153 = 20.3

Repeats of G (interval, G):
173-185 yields 1.1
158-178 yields 2.9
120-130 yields 0.3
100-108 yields 0.1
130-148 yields 0.2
